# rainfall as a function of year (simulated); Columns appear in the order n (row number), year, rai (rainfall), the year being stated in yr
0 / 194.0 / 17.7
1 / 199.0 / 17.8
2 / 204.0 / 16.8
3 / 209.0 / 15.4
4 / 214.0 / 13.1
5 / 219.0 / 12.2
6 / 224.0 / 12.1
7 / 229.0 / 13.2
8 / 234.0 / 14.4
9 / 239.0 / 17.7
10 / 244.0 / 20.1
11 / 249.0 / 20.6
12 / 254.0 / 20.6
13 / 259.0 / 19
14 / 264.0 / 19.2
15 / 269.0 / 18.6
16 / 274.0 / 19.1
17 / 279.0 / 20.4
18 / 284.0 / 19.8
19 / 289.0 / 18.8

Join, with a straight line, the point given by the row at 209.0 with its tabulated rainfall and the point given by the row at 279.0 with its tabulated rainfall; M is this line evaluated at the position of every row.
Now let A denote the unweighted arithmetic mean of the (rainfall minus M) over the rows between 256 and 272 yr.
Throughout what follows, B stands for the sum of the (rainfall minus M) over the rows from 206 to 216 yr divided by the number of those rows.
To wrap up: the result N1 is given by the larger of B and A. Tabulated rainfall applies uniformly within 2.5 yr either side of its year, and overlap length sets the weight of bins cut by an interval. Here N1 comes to -0.4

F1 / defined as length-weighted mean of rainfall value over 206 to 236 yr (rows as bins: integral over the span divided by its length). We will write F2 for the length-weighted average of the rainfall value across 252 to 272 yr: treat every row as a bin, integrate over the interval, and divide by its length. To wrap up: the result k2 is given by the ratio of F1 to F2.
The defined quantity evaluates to 0.7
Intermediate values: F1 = 13.4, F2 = 19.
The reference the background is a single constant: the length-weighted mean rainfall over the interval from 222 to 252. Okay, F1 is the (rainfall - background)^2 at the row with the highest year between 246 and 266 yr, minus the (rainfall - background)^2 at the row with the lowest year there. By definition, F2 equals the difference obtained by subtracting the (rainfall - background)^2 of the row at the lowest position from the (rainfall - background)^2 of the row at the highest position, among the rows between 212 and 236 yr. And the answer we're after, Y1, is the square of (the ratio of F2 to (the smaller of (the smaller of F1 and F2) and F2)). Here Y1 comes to 0.6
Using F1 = -10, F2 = -7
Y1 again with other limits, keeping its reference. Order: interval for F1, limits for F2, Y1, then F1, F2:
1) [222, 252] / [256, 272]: 0.6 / -2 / -2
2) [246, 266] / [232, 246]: 0.8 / -10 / 9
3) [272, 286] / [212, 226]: 3.5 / 4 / 8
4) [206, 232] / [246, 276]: 1.0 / 10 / -10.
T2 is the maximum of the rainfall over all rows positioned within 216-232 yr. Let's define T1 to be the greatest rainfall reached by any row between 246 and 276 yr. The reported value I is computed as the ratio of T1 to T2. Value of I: 1.56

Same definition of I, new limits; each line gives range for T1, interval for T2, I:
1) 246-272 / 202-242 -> 1.16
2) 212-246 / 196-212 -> 1.13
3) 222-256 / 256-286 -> 1.01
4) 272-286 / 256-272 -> 1.06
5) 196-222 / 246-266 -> 0.86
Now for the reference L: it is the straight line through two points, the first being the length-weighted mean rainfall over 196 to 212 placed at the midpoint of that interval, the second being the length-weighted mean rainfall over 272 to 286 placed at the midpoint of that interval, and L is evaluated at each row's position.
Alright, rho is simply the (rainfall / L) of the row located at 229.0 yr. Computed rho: 0.75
